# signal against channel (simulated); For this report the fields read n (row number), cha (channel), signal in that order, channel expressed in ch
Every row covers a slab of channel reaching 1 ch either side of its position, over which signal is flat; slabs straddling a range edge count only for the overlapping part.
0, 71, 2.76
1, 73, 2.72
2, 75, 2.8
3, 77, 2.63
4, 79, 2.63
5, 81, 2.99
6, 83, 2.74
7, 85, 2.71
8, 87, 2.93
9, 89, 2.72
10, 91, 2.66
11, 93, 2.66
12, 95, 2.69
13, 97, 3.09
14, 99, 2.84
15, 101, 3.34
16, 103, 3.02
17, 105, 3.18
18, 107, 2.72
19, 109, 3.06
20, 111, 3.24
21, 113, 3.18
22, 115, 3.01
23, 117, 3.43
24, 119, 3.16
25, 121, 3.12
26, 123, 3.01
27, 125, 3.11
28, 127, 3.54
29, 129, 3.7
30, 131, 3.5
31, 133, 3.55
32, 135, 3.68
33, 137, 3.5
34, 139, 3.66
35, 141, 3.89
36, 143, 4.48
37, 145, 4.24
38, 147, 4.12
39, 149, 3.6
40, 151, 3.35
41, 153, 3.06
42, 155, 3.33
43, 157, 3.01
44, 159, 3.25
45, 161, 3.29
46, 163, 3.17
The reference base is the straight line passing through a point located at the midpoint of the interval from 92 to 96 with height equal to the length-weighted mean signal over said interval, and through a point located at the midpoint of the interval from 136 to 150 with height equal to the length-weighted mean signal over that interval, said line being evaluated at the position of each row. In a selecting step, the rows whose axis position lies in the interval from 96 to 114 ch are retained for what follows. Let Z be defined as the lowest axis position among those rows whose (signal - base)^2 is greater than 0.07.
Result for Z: 97 ch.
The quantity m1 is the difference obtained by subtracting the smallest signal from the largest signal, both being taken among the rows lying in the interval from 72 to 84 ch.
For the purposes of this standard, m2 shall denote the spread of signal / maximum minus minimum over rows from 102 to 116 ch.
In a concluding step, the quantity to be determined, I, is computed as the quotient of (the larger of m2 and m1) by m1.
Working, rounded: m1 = 0.36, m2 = 0.52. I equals 1.4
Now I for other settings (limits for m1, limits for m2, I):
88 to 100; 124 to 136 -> 1.4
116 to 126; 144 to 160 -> 2.9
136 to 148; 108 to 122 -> 1.0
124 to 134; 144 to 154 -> 2.0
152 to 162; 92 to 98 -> 1.3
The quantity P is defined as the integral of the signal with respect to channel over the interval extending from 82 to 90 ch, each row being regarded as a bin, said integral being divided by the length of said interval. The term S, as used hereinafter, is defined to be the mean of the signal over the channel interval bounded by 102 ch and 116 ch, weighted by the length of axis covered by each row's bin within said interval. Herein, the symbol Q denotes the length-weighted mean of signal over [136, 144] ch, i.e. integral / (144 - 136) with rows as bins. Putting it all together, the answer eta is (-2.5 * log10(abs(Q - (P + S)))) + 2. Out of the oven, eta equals 1.27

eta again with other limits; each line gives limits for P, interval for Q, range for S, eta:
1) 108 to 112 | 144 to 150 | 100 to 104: 1.08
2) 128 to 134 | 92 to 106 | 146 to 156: 0.47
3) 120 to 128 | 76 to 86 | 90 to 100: 0.72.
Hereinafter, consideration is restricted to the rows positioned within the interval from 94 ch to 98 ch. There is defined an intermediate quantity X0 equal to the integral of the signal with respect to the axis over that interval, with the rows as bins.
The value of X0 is 11.6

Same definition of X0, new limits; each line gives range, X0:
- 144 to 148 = 16.7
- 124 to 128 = 13.3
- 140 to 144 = 16.7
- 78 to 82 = 11.2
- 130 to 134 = 14.1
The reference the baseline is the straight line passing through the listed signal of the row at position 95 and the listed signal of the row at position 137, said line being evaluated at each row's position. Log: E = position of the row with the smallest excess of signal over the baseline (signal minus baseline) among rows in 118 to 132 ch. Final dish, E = 123 ch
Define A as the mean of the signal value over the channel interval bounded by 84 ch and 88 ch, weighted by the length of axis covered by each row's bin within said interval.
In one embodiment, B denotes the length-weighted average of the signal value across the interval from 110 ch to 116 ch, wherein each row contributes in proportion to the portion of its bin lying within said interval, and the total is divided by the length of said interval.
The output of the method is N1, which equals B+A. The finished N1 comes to 6.0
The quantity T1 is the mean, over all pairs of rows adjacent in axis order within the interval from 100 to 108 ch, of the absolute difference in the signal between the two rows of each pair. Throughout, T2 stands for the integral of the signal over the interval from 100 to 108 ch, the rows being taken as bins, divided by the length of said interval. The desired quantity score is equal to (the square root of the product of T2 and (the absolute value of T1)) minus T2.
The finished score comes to -2.09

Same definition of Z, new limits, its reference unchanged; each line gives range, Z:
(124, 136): 125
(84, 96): 85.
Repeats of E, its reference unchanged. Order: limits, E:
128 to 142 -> 137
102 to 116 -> 107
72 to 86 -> 85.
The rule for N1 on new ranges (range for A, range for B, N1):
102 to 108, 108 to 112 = 6.1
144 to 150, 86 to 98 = 6.8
